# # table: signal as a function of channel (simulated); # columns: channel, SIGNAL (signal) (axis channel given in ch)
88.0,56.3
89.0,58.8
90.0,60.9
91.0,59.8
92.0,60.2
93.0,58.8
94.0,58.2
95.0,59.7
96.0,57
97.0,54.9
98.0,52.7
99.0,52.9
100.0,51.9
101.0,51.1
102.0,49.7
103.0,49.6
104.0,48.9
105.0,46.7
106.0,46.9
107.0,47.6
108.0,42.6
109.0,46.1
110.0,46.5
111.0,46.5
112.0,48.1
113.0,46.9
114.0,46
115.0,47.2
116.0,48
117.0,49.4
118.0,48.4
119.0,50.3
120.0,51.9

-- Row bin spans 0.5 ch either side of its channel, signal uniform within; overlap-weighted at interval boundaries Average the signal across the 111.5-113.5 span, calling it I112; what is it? 47.5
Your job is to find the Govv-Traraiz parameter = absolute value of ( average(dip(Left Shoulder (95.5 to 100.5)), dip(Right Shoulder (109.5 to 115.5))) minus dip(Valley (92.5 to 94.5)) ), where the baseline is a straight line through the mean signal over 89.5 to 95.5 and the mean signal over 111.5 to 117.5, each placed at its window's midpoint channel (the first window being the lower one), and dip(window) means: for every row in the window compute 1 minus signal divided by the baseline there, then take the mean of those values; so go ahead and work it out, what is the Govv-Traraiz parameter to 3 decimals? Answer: 0.033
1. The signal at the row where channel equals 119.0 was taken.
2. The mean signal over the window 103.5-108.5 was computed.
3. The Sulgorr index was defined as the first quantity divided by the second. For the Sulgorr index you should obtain 1.08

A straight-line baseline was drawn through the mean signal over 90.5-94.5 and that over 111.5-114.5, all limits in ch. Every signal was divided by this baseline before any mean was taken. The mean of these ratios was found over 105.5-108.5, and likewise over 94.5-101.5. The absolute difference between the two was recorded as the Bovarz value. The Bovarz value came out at 0.067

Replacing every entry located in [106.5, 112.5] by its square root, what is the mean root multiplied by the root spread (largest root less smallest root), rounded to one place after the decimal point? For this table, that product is 2.8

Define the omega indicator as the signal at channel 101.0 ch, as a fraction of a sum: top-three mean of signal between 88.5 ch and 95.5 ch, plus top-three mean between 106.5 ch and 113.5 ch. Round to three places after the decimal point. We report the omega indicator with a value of 0.474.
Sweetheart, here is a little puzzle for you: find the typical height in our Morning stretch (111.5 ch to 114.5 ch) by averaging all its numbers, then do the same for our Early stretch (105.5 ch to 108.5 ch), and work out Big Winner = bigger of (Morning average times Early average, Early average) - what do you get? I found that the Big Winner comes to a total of 2148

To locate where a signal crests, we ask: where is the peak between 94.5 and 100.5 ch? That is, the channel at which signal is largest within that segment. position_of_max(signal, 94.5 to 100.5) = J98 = 95.0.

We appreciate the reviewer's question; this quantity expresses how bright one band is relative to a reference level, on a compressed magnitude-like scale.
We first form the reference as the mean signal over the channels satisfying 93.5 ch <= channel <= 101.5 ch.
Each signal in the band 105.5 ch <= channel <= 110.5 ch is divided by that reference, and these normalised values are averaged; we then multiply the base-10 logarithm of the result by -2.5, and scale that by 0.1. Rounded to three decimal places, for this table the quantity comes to 0.019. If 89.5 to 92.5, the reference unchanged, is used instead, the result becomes -0.010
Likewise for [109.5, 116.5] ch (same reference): 0.017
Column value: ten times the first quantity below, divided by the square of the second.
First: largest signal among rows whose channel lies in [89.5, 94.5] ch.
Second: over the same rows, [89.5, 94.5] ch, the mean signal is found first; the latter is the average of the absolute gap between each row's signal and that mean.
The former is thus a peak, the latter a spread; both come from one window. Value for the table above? 816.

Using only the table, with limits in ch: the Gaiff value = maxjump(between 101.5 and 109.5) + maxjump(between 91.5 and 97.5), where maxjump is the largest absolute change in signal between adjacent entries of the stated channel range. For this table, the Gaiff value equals 7.70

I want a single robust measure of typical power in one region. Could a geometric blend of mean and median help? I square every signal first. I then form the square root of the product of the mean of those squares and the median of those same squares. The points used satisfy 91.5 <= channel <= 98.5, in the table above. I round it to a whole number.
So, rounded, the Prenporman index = 3341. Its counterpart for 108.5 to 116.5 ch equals 2191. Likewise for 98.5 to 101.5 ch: 2697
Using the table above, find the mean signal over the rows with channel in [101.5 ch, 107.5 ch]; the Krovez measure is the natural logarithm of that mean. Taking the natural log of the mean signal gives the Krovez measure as 3.88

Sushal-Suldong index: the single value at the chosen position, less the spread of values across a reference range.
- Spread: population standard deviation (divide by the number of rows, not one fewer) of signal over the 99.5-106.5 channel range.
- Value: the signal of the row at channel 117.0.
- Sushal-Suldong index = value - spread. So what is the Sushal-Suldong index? 47.6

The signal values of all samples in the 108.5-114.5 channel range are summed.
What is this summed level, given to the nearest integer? 280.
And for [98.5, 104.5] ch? 304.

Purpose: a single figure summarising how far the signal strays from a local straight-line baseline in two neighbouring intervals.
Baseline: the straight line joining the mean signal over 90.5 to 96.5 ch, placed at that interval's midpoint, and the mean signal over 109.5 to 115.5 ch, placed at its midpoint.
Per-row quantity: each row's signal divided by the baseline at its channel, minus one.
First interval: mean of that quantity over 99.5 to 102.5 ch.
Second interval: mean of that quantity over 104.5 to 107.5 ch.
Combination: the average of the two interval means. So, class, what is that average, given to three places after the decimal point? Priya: -0.069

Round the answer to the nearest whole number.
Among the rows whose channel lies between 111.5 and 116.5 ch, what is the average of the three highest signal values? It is 48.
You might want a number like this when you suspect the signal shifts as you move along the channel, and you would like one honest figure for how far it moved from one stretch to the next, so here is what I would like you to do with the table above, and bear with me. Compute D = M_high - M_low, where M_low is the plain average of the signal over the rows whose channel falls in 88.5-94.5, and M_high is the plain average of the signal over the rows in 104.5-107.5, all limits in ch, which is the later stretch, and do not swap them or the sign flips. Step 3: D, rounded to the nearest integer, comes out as -12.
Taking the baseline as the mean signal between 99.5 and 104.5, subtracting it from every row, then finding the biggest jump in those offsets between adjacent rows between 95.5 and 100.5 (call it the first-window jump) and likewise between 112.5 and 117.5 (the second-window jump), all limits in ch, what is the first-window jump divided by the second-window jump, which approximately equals 1.6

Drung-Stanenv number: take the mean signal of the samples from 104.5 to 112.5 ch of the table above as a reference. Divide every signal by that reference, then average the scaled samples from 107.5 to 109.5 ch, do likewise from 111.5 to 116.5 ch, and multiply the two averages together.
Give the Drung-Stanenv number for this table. 0.97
